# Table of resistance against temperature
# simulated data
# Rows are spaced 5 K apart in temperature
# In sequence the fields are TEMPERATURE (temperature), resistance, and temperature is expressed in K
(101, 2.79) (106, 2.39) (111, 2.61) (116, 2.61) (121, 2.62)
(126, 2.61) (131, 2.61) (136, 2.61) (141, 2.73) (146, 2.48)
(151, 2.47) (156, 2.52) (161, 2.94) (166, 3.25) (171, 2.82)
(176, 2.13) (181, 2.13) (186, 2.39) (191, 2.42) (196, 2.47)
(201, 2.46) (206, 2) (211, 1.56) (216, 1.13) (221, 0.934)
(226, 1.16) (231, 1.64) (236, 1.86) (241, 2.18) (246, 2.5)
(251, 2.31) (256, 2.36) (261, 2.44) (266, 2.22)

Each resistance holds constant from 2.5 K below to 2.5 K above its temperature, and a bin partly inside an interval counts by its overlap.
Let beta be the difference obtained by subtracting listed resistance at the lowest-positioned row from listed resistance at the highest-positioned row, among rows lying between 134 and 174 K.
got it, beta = 0.21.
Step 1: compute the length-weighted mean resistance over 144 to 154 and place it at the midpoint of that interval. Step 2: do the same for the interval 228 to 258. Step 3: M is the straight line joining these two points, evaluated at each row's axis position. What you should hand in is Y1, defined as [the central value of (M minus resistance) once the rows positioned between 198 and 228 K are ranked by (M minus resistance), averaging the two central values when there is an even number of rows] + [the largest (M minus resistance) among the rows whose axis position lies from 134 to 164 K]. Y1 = 0.9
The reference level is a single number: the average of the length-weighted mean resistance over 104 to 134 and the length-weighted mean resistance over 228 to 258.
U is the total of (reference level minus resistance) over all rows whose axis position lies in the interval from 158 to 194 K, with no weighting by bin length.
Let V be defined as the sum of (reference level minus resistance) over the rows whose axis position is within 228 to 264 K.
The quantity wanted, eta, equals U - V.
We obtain -3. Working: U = -1.6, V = 1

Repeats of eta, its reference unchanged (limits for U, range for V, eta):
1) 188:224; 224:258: 1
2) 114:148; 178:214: -3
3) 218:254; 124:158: 5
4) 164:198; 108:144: 1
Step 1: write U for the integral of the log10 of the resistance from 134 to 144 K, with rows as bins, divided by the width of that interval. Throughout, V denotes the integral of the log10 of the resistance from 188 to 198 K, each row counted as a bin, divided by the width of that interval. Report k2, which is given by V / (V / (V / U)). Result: 0.9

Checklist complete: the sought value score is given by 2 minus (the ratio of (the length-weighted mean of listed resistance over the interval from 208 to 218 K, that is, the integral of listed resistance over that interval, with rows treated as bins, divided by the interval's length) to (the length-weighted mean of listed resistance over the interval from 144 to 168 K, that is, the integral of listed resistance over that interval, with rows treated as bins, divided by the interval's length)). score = 1.5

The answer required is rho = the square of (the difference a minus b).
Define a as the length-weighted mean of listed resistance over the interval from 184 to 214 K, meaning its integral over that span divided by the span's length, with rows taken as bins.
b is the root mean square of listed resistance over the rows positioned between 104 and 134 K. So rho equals 0.1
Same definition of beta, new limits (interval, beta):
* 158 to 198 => -0.47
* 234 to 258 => 0.50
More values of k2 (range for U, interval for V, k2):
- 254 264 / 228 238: 0.6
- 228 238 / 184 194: 1.6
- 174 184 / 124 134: 1.3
